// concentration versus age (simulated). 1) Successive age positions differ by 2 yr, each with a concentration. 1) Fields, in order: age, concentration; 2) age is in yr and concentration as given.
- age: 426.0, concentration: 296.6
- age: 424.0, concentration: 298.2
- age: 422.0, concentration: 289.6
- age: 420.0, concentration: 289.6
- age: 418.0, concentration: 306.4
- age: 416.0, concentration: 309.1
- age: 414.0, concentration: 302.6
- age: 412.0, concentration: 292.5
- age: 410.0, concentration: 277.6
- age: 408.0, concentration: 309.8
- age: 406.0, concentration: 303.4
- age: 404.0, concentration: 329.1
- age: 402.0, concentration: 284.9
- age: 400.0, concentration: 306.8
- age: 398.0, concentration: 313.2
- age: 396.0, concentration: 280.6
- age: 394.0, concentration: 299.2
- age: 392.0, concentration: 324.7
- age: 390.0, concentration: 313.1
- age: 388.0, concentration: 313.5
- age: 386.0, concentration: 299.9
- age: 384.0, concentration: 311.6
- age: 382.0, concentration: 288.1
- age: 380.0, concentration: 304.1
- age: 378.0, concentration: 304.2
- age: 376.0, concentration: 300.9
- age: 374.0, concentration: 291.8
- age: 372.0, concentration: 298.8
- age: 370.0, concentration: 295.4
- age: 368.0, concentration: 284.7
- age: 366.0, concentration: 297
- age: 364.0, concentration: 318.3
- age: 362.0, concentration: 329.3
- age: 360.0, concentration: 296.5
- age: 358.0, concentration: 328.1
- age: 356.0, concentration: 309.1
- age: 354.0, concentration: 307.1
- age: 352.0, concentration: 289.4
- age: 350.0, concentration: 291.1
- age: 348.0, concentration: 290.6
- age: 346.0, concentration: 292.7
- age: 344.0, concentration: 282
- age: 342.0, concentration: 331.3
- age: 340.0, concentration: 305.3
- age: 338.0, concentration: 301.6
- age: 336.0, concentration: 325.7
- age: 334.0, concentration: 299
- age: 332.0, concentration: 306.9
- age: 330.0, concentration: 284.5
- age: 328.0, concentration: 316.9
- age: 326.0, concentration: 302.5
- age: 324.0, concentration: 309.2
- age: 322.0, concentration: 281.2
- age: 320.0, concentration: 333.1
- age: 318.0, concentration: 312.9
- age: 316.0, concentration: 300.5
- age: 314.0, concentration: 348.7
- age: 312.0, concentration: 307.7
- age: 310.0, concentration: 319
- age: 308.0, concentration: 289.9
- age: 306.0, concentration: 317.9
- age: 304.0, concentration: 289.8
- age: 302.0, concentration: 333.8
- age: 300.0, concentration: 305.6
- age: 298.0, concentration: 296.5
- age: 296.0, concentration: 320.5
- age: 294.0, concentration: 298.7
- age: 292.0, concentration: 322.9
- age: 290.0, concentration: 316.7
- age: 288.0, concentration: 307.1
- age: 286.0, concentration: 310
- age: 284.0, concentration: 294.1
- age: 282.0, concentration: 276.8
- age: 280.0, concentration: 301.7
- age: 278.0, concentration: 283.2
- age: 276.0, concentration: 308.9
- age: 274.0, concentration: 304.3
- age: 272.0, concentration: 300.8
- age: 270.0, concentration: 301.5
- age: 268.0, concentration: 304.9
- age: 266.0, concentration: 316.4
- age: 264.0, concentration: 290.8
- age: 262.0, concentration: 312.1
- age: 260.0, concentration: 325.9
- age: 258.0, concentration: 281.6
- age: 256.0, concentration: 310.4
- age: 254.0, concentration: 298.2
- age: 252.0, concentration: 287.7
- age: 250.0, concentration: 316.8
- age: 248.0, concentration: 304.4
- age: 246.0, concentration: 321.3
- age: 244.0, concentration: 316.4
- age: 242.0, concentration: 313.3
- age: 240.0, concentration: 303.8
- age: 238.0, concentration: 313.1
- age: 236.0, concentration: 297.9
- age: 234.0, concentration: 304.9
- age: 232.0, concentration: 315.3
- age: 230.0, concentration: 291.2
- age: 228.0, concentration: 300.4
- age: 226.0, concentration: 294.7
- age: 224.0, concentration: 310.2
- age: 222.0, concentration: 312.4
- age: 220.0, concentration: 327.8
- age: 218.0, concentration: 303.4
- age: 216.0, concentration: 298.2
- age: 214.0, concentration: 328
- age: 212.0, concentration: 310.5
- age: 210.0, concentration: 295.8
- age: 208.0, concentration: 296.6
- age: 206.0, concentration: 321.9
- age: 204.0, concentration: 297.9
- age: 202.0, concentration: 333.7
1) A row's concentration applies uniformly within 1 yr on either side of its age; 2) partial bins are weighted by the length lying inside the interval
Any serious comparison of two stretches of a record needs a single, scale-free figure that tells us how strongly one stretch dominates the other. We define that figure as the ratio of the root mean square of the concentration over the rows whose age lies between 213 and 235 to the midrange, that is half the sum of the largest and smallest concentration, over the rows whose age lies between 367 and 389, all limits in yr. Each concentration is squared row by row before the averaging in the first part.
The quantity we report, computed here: 1.03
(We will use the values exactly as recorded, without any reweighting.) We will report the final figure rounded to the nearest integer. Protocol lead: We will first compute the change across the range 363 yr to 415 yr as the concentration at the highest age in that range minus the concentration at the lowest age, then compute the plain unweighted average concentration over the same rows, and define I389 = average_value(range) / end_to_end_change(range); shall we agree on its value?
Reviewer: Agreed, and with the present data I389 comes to -19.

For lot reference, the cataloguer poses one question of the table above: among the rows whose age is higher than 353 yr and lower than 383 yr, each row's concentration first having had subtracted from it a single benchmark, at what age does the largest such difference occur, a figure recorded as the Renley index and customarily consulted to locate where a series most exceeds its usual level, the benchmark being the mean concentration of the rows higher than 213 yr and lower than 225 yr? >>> 362.0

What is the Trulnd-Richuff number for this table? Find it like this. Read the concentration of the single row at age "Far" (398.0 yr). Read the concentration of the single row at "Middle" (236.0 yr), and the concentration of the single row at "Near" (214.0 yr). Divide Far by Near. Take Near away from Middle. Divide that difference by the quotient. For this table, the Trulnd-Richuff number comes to -32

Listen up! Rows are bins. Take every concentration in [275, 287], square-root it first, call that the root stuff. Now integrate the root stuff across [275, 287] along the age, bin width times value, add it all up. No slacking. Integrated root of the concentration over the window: 206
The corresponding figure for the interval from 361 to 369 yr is 140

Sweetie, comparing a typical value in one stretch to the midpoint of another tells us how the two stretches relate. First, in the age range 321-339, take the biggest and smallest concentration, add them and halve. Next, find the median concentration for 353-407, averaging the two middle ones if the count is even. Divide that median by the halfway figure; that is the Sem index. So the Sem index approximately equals 1.002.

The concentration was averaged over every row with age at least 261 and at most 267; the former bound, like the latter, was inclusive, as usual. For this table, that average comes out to 306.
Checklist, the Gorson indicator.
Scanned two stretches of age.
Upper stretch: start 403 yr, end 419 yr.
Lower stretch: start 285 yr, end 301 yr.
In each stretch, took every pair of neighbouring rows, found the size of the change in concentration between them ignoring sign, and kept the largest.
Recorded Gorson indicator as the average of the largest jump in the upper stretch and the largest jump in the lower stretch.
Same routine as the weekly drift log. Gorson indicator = 28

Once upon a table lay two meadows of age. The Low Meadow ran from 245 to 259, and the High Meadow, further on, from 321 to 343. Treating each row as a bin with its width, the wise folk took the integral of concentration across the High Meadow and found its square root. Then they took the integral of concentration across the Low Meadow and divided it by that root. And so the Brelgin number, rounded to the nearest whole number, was 52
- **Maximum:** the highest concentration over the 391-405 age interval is 329.1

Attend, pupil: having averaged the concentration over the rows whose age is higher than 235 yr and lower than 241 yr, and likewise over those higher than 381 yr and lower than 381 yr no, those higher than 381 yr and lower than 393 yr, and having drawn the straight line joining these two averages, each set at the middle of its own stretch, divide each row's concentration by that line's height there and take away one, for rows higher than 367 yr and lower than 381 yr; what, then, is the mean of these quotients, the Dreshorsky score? -0.036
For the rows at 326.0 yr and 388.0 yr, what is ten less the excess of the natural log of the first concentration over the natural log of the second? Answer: 10.0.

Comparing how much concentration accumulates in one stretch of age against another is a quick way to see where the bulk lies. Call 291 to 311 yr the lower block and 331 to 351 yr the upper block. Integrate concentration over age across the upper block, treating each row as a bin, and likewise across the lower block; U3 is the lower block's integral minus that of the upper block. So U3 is 137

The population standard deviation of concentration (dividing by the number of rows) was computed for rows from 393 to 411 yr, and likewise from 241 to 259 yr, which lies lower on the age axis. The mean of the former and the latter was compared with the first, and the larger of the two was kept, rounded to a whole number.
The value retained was 16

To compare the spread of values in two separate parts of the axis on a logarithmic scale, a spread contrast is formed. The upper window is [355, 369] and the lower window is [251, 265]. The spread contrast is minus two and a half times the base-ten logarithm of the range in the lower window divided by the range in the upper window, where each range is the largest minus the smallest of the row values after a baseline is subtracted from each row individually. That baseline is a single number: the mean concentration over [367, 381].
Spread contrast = 0.0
